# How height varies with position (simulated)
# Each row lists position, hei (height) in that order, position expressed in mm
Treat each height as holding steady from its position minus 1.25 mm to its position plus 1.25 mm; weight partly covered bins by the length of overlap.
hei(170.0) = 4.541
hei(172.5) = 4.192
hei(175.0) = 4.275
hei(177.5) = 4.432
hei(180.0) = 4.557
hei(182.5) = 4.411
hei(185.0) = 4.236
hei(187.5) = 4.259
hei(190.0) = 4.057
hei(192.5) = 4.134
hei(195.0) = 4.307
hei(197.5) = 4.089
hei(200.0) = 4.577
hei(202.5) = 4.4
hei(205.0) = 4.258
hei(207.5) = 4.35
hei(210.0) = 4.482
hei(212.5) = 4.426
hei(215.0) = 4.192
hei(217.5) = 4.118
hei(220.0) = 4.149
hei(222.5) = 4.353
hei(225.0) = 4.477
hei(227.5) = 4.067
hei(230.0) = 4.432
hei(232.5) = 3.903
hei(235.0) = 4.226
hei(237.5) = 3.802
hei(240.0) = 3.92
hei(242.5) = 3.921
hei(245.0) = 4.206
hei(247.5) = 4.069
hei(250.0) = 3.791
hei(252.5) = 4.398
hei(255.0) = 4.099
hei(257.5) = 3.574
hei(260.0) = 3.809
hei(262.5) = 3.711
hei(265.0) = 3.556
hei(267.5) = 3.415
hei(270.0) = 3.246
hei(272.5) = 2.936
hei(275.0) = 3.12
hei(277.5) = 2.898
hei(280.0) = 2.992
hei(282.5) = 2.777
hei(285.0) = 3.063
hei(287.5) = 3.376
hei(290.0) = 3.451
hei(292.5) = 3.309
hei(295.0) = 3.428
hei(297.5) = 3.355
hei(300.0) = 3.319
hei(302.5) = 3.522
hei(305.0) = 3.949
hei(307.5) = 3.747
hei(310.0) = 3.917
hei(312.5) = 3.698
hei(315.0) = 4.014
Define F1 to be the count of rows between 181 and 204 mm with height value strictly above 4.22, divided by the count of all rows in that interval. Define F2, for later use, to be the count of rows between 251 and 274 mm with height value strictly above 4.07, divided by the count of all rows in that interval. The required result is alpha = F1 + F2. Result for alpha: 0.9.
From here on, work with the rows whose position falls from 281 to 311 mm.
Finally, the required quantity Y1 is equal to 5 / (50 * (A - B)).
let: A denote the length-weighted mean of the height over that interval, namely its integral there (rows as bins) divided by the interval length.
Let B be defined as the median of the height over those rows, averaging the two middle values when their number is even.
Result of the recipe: 4.0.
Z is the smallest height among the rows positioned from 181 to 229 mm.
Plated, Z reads 4.057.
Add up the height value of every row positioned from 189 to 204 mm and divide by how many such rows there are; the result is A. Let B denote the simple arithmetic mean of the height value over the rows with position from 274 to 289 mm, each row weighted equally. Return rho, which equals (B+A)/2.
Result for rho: 3.65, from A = 4.26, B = 3.0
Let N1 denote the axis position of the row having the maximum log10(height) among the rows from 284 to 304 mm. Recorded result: 302.5 mm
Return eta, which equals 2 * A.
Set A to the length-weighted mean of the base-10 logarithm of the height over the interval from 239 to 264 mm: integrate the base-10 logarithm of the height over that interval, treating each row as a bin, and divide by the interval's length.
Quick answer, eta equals 1.19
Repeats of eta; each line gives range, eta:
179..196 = 1.26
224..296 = 1.12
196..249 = 1.25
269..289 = 0.97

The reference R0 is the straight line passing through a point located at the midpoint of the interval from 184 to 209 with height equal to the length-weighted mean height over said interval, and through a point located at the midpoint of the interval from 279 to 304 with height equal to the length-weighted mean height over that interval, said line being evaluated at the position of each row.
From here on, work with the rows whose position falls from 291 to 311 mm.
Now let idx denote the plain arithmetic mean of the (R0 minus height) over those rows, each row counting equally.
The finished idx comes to -0.40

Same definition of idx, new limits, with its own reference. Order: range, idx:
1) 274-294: 0.23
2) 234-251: -0.21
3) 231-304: -0.04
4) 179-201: 0.05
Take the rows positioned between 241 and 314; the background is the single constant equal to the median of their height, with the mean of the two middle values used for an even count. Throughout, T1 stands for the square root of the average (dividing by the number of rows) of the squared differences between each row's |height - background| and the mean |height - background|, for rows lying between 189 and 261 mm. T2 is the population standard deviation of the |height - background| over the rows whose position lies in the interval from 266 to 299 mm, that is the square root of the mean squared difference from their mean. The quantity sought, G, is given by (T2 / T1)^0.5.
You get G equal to 0.96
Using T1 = 0.24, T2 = 0.221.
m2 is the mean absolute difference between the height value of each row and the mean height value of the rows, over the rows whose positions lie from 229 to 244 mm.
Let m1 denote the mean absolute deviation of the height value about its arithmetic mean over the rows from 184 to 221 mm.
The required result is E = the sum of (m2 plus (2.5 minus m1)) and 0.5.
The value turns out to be 3.1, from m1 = 0.12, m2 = 0.20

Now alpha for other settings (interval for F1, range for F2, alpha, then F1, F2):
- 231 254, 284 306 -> 0.2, 0.22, 0.0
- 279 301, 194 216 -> 1.0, 0.00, 1.0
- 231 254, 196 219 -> 1.2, 0.22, 1.0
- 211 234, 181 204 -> 1.3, 0.44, 0.9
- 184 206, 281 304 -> 0.7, 0.67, 0.0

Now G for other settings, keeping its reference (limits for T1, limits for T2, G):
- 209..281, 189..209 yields 0.79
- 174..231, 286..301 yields 0.58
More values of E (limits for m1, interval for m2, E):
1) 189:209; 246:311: 3.2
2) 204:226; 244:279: 3.3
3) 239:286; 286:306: 2.7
